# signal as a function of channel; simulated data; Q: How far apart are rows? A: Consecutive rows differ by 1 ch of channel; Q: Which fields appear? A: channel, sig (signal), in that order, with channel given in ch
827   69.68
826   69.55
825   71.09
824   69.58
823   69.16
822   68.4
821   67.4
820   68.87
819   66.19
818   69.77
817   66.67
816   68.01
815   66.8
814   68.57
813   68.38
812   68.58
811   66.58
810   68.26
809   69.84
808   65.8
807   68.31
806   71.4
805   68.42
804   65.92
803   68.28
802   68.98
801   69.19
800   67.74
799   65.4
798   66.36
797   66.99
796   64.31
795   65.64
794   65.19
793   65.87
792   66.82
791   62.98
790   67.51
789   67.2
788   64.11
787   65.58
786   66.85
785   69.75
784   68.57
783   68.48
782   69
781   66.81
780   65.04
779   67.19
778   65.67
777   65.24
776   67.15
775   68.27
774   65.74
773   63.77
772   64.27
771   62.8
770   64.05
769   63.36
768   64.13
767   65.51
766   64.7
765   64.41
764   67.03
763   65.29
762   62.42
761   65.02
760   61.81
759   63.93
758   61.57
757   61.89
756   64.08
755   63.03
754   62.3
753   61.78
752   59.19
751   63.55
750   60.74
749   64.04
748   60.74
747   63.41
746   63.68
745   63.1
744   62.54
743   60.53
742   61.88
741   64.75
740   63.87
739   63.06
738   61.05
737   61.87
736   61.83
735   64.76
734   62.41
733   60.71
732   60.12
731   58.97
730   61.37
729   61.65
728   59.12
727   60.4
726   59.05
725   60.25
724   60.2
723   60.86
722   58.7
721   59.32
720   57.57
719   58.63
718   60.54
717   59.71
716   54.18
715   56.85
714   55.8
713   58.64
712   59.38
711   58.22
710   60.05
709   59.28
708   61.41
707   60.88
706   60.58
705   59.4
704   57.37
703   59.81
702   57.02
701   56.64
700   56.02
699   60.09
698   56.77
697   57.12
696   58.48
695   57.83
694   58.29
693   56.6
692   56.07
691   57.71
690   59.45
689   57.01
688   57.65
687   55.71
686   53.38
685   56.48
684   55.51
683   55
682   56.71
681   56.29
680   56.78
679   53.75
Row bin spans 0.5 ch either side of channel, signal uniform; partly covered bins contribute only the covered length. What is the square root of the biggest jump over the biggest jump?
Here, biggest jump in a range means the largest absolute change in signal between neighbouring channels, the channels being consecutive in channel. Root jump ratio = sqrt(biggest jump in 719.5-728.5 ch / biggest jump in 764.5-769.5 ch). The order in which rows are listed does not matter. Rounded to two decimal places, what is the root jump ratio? 1.25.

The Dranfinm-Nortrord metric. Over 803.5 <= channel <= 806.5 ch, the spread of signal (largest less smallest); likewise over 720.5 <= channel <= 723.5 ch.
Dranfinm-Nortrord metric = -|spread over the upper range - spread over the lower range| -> -3.3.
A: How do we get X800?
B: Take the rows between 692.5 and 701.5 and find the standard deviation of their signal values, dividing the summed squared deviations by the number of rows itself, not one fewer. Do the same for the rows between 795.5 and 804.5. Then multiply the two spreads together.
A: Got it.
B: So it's 1.9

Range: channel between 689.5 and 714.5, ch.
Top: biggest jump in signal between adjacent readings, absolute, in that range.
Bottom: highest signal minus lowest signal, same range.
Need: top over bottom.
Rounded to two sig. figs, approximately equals 0.73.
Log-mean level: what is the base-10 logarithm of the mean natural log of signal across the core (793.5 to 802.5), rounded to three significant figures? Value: 0.623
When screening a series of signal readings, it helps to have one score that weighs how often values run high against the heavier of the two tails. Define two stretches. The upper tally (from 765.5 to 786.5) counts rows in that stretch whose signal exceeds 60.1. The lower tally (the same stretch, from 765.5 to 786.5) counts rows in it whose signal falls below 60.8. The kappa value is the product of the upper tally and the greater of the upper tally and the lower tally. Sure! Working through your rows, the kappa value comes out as 441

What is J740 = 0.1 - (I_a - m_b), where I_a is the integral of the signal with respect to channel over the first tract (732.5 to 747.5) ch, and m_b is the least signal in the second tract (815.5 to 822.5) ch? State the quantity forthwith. -873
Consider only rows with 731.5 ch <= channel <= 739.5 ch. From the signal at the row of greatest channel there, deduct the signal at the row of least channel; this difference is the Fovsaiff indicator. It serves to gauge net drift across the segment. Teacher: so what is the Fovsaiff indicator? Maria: 2.9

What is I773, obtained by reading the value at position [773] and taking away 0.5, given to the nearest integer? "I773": 63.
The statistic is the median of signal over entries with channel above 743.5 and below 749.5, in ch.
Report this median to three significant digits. 63.3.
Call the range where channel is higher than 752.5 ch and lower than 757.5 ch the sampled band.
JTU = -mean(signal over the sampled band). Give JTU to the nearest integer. -63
